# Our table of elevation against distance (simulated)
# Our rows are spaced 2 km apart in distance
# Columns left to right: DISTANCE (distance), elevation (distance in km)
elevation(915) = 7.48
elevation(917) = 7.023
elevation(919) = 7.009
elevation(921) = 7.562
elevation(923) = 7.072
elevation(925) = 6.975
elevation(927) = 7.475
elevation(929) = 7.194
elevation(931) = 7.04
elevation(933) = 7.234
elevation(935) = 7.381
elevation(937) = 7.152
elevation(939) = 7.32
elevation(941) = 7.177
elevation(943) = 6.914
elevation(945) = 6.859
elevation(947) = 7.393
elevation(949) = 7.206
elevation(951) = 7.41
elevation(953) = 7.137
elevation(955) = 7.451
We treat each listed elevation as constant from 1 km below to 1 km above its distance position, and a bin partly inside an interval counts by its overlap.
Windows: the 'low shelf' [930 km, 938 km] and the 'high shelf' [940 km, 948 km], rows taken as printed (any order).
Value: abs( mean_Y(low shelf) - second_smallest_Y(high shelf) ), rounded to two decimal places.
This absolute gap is 0.29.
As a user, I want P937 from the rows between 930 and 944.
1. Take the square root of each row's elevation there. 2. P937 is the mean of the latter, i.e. 2.678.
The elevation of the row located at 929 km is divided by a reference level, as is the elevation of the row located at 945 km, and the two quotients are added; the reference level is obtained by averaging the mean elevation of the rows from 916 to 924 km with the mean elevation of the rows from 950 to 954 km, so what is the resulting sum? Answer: 1.95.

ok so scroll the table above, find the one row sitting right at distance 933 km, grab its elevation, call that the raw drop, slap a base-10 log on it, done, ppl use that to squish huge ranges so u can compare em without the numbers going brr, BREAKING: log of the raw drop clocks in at 0.859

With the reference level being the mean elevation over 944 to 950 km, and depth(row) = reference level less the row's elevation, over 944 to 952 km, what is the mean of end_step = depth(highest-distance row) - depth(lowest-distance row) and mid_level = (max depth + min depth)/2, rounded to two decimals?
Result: -0.27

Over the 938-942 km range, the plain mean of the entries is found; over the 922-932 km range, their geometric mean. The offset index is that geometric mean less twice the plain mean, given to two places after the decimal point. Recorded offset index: -7.35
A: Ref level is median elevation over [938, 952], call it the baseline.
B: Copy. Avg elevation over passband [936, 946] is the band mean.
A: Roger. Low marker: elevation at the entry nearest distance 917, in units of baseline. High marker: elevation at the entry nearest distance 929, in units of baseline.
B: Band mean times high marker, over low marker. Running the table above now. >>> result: 7.26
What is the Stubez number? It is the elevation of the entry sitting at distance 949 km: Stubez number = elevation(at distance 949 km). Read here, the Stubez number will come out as 7.206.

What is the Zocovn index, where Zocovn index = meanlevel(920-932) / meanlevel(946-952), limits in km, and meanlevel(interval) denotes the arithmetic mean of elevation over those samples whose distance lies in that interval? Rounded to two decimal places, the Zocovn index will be 0.98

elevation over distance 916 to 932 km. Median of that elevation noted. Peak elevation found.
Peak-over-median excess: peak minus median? 0.51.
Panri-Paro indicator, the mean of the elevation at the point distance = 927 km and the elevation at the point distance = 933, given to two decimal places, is 7.35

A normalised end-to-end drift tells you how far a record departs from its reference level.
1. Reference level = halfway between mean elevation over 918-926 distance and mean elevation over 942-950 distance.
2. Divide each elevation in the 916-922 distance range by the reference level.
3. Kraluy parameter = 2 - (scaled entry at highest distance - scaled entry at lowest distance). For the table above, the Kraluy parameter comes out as 1.92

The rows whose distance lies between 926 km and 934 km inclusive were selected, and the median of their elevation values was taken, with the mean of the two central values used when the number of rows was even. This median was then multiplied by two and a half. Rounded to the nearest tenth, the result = 18.0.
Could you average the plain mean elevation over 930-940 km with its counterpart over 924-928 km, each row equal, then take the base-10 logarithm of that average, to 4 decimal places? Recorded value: 0.8588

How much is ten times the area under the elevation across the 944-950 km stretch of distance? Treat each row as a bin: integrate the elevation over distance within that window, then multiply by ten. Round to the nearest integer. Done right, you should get 429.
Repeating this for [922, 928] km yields 430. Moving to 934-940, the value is 437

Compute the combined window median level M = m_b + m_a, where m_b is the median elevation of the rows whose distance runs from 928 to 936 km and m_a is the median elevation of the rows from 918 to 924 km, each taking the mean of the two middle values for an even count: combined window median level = 14.3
